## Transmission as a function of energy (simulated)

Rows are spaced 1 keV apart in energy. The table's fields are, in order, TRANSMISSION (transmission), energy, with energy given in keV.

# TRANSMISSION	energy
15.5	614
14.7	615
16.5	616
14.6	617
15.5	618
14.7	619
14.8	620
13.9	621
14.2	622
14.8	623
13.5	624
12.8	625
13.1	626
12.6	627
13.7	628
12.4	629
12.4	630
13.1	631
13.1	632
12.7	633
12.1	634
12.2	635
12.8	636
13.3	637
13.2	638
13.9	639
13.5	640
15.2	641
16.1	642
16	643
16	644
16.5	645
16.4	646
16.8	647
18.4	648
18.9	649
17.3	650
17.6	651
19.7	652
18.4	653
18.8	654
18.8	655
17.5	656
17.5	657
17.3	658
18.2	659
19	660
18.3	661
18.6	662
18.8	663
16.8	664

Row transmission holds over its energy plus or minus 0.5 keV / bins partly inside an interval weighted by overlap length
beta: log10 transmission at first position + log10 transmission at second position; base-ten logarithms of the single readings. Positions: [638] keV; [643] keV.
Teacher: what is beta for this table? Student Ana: 2.32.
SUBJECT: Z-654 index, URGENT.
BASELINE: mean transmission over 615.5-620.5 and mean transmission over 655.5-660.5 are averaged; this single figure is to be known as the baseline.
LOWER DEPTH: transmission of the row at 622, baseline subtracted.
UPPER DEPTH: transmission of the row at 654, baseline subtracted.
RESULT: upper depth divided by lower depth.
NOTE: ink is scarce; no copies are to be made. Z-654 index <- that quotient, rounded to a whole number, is -1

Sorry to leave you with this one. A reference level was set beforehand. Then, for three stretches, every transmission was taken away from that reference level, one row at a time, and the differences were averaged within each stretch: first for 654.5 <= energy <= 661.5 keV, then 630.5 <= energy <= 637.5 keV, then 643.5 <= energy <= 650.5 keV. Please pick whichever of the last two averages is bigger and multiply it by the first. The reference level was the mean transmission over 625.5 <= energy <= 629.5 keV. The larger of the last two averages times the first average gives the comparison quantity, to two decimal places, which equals -0.99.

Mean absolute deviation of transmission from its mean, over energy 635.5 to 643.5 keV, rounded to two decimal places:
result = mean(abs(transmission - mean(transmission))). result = 1.14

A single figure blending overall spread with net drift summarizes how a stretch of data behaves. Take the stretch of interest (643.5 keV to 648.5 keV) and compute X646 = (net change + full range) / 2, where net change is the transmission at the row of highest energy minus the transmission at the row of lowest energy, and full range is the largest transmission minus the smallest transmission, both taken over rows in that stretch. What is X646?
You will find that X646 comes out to 2.4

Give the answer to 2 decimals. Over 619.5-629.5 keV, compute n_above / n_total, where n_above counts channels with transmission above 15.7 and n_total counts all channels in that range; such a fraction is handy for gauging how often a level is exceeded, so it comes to 0.00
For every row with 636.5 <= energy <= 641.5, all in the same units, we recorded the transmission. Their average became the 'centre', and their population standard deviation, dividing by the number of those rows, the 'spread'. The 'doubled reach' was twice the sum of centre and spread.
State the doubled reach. 29.1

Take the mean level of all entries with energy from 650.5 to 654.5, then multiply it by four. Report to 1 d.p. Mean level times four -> 74.5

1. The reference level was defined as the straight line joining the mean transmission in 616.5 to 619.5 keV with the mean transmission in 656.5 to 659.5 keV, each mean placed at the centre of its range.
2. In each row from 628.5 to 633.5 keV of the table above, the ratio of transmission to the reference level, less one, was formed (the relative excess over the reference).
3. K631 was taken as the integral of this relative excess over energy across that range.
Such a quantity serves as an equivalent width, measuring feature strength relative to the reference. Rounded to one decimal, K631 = -1.0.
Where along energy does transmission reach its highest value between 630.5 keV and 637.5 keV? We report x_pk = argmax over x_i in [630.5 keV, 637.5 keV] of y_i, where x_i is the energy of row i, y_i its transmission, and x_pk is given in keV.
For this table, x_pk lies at 637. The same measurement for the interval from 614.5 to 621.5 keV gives 616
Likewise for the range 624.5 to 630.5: 628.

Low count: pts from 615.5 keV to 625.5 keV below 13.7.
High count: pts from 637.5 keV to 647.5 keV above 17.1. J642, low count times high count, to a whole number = 0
